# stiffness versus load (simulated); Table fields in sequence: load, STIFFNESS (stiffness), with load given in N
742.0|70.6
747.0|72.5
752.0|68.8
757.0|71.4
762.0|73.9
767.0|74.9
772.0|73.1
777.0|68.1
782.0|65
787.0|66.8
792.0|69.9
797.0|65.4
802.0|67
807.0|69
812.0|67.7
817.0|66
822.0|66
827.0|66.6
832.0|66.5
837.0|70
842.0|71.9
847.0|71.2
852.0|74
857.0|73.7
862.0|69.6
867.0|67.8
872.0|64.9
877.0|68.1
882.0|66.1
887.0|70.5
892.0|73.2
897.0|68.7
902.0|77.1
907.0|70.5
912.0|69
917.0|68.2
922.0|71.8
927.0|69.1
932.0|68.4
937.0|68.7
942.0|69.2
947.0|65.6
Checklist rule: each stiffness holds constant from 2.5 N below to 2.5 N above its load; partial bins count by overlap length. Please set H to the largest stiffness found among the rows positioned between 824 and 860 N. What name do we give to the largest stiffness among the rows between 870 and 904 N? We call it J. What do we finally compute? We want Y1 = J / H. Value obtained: 1.04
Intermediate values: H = 74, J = 77.1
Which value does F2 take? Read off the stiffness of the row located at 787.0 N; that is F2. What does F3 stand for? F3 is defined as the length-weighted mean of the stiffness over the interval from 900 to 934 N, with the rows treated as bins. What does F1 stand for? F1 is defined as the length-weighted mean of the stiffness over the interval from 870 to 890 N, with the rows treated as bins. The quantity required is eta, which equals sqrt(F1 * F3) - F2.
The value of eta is 2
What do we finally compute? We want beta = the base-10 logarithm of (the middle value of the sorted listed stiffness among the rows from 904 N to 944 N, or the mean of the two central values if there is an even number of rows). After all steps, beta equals 1.839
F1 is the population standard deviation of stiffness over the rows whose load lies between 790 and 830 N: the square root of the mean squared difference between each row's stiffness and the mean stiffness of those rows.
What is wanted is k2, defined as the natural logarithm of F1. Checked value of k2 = 0.39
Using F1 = 1.5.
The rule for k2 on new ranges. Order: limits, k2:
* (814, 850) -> 0.88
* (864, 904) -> 1.31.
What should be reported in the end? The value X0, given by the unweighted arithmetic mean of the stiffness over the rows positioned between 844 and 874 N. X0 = 70.2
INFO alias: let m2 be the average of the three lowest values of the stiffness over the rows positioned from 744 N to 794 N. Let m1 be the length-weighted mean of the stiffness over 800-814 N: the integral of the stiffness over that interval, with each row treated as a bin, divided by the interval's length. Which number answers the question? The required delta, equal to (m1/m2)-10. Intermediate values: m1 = 67.9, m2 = 66.6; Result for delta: -8.98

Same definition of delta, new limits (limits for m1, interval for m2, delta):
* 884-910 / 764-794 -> -8.92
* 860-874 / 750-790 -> -8.99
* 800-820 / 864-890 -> -8.98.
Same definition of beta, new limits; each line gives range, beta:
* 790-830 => 1.825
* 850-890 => 1.838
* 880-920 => 1.844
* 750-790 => 1.846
